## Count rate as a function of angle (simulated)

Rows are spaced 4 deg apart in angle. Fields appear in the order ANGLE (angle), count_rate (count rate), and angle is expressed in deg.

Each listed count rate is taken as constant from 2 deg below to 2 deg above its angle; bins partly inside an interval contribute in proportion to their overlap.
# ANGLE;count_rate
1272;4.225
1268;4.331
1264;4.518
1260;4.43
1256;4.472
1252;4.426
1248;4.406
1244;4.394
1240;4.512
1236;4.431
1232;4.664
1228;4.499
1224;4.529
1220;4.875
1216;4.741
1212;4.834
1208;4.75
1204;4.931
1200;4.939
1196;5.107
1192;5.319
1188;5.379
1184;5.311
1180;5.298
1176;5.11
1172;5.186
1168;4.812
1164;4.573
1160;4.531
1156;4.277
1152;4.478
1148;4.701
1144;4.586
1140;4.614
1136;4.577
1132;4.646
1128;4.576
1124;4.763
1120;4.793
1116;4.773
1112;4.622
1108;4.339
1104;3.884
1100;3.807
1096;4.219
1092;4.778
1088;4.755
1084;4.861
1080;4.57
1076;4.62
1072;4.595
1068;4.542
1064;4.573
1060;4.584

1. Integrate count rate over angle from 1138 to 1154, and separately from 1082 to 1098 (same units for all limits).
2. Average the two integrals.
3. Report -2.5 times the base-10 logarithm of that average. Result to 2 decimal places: -4.67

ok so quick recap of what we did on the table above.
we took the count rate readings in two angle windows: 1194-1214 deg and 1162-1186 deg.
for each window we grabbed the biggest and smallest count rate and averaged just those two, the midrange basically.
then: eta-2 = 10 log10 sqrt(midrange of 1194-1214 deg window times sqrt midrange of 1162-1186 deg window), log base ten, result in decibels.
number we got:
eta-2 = 5.20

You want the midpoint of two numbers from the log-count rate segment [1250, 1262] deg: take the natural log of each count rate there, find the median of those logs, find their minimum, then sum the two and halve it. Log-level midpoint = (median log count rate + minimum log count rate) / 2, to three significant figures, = 1.49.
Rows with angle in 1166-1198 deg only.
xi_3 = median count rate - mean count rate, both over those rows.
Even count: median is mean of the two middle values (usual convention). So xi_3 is 0.052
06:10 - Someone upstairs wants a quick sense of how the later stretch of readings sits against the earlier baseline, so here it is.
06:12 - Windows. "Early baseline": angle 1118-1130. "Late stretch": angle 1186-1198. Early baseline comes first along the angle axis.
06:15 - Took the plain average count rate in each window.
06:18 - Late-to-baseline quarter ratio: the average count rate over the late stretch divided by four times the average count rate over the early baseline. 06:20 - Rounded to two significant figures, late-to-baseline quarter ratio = 0.28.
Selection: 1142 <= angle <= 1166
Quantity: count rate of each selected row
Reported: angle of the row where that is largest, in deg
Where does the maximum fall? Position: 1148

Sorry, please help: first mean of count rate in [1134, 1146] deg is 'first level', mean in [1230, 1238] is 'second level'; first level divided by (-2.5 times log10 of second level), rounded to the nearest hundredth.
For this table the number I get -2.79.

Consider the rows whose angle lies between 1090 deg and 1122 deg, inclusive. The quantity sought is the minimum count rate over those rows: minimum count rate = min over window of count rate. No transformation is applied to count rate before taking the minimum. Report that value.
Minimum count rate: 3.807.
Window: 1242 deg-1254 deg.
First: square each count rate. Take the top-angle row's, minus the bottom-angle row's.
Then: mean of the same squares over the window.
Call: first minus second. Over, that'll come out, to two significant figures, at -19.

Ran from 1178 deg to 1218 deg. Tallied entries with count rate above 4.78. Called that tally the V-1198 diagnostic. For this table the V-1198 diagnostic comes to 8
